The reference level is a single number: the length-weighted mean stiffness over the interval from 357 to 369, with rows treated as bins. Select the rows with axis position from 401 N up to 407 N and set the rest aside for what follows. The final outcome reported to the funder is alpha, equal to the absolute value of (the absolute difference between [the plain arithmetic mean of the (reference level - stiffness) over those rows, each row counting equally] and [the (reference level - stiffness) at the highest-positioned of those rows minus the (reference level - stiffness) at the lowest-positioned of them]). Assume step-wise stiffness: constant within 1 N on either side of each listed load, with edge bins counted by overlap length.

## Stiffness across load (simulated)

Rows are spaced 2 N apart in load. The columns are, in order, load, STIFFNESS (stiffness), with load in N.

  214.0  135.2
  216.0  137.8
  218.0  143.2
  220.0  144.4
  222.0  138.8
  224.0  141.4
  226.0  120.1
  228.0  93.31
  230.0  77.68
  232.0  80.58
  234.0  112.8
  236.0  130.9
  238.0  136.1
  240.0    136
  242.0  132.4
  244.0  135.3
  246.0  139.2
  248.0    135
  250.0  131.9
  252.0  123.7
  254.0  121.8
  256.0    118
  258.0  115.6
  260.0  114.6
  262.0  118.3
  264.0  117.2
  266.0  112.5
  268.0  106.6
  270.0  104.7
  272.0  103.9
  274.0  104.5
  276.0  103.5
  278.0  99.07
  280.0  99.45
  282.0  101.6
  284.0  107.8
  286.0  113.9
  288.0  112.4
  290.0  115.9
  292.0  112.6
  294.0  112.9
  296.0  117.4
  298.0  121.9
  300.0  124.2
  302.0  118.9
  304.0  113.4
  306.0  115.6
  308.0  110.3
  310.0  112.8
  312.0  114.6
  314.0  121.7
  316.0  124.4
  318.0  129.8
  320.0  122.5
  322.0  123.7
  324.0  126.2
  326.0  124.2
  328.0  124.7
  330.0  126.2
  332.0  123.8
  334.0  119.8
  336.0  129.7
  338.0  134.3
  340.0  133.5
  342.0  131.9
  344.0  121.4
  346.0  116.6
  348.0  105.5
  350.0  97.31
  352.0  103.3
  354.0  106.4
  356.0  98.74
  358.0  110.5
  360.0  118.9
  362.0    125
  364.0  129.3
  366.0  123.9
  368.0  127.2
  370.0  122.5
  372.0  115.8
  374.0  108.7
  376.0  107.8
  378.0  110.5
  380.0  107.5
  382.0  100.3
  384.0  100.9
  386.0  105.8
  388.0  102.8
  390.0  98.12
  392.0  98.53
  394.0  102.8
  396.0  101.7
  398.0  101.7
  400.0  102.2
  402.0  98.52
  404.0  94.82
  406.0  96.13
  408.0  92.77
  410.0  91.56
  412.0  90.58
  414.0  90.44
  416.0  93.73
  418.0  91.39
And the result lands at 24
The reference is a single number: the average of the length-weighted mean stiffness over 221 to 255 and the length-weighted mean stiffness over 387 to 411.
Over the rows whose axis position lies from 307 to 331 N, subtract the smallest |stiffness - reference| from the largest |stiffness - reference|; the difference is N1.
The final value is 19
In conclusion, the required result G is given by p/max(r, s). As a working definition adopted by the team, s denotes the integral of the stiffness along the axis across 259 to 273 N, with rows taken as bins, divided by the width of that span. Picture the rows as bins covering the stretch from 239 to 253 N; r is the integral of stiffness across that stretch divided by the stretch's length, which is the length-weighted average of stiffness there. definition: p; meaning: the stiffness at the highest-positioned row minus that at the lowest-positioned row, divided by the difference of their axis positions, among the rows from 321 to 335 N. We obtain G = -0.0024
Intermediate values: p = -0.325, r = 133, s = 111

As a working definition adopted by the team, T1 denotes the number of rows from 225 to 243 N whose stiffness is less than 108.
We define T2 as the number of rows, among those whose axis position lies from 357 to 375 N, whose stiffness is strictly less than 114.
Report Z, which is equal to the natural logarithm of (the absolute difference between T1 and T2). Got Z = 0.00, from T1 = 3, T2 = 2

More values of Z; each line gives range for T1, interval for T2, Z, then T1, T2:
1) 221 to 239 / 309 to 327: 0.69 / 3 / 1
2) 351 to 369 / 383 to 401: 1.79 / 3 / 9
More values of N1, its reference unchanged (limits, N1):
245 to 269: 27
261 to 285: 10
